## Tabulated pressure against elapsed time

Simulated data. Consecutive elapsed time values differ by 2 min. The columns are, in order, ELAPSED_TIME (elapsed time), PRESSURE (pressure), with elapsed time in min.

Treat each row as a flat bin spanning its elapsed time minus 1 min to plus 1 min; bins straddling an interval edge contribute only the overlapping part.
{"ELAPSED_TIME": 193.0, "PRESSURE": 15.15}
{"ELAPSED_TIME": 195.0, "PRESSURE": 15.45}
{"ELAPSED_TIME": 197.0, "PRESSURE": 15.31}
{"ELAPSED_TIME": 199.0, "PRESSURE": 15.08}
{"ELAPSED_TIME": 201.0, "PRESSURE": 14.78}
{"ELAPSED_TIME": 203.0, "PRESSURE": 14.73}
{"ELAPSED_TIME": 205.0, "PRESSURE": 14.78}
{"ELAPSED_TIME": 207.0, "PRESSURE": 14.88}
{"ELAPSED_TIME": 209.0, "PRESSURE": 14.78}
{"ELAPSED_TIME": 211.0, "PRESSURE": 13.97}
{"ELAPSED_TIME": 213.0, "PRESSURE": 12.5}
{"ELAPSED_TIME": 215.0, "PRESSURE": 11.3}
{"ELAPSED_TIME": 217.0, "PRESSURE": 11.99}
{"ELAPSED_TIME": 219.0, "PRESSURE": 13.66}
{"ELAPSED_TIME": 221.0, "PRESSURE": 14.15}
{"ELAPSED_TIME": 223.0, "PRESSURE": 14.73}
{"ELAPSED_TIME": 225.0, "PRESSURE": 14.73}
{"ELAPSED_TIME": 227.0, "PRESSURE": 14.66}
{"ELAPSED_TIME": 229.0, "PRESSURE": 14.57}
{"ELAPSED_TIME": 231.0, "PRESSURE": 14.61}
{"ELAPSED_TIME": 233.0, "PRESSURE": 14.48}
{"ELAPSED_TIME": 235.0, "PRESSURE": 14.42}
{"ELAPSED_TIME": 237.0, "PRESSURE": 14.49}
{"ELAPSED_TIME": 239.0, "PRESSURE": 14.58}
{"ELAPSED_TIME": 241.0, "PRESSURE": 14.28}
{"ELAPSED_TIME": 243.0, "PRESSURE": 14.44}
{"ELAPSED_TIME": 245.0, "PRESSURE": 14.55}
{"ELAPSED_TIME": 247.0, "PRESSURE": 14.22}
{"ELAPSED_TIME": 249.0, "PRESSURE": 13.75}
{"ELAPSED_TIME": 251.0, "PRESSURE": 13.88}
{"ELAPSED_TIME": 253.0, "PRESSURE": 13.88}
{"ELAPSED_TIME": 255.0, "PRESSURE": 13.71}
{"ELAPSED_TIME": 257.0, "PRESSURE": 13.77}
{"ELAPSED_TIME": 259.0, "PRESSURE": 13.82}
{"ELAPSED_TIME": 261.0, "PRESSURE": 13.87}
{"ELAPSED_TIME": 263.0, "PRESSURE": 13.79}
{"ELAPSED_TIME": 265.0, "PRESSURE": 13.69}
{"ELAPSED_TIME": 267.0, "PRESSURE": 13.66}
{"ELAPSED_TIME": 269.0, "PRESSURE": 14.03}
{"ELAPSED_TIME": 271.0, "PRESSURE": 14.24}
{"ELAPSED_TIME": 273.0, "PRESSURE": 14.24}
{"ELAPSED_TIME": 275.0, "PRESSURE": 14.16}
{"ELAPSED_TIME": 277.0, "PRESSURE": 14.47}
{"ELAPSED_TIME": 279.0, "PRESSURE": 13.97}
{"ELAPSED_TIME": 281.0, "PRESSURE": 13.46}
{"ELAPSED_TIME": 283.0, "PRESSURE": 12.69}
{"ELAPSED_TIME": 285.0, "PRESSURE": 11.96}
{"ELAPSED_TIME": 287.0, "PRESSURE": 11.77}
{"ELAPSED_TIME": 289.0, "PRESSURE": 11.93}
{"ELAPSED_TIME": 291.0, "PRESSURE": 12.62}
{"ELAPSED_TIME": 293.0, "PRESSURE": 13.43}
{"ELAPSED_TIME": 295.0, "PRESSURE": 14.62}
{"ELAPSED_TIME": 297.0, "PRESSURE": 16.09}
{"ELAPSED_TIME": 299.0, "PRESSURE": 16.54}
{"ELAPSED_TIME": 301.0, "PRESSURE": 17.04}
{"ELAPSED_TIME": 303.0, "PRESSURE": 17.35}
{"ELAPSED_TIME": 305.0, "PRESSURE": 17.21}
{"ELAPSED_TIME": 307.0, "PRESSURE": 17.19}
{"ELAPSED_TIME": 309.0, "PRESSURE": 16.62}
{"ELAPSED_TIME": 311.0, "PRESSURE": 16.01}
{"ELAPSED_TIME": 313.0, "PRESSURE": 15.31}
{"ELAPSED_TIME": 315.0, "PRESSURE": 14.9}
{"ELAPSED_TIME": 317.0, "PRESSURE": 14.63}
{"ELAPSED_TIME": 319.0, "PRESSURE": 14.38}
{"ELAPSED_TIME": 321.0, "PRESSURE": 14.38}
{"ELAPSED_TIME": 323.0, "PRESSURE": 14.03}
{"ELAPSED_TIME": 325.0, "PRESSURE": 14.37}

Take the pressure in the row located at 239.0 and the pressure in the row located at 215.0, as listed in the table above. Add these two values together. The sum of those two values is 26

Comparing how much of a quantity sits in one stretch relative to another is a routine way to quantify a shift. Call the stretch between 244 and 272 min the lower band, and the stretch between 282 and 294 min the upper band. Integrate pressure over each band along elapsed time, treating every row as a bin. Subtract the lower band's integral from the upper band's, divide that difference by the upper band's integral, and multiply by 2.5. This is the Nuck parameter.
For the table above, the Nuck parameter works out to -4.0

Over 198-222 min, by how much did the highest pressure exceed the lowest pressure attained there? 3.8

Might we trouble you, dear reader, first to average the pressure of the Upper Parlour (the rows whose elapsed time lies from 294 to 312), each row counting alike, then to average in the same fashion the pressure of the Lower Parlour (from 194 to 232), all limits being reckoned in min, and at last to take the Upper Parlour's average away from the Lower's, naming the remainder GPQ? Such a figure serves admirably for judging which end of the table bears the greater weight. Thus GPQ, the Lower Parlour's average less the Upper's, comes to -2.3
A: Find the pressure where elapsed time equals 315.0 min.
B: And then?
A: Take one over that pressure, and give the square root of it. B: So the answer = 0.259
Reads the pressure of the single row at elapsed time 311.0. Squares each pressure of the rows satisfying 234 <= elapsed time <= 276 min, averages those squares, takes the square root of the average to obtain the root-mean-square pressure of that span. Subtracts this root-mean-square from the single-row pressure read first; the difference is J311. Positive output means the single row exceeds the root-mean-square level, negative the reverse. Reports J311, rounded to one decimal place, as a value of 1.9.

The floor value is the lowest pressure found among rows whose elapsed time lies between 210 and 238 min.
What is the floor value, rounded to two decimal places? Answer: 11.30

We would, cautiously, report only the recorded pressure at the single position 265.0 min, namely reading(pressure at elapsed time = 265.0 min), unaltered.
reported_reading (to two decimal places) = 13.69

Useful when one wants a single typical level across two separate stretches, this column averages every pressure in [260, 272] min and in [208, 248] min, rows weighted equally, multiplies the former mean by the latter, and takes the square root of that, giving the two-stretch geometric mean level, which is 14.0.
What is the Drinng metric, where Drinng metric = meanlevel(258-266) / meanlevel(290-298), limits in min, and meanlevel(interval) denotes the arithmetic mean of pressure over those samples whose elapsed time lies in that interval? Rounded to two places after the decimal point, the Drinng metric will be 0.97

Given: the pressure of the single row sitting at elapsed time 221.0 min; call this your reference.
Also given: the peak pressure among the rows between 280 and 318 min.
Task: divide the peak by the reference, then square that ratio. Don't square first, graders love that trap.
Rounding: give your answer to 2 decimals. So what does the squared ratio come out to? 1.50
